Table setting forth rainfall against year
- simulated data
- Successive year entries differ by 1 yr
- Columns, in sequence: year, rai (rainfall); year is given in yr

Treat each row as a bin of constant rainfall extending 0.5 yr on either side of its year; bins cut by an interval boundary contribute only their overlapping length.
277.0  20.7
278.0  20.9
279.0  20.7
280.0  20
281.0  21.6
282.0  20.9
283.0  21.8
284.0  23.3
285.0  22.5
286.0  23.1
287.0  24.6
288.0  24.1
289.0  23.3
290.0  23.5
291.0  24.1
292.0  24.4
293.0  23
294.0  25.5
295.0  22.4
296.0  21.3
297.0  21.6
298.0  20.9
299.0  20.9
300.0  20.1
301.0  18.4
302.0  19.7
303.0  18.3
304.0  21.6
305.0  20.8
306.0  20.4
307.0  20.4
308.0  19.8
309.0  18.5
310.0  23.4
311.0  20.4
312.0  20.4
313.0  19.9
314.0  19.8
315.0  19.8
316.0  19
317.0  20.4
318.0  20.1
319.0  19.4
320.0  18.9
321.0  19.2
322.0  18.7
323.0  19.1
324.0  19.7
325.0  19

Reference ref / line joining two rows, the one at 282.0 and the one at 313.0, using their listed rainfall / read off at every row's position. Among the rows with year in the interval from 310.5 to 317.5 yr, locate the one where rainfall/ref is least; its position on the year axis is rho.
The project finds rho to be 316.0 yr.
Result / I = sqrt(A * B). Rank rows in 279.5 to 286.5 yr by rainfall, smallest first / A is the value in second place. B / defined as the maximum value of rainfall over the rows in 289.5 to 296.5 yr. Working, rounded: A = 20.9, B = 25.5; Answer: 23.1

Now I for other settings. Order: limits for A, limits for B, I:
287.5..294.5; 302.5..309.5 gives 22.4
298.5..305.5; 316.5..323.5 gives 19.4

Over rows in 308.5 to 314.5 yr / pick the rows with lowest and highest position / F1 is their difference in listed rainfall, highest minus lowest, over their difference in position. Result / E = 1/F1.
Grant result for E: 4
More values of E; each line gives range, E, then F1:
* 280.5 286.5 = 3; 0.30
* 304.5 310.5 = 2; 0.52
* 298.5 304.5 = 7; 0.14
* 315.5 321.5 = 25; 0.04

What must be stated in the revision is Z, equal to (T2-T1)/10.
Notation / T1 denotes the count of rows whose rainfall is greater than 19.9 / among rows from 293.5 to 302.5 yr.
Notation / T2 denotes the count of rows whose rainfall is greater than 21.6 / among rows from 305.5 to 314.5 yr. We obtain -0.6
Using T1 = 7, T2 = 1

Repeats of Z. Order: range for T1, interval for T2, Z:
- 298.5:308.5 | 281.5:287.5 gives -0.1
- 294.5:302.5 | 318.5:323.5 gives -0.6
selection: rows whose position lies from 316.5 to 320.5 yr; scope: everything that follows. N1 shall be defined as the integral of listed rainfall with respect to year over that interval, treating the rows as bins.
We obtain 79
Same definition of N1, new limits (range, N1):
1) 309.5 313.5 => 84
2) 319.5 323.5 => 76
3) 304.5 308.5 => 81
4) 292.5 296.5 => 92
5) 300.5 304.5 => 78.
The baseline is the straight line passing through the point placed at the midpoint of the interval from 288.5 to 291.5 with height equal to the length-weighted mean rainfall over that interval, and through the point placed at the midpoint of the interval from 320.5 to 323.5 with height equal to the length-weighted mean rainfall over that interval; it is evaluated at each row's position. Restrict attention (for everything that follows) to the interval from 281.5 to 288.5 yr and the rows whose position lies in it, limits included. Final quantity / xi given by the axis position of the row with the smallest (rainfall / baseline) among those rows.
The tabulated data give 282.0 yr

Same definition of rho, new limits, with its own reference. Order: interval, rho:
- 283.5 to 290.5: 285.0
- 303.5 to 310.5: 309.0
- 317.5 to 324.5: 322.0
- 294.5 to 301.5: 301.0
